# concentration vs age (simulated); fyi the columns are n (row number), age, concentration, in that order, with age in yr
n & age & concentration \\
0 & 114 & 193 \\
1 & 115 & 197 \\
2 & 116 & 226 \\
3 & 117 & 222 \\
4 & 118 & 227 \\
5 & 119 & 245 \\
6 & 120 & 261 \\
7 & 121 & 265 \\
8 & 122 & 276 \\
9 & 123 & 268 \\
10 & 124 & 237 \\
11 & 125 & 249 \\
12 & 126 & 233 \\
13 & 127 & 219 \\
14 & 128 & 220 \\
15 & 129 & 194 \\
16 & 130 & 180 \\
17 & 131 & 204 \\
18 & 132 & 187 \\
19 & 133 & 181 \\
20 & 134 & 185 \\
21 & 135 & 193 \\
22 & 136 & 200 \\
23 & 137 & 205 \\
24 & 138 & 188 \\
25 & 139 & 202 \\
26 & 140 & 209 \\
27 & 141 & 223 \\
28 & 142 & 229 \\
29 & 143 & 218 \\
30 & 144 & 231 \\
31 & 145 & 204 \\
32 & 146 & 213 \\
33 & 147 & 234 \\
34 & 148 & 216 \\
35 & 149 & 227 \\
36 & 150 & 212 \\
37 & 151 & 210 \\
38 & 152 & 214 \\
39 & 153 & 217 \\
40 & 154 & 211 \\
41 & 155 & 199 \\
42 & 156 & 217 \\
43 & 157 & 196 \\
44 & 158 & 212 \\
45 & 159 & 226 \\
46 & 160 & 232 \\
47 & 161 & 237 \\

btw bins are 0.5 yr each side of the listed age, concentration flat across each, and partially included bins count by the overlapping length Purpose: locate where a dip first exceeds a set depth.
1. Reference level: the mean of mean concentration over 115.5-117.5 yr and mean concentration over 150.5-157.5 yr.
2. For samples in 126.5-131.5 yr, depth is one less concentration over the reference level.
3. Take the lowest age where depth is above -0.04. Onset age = 127 yr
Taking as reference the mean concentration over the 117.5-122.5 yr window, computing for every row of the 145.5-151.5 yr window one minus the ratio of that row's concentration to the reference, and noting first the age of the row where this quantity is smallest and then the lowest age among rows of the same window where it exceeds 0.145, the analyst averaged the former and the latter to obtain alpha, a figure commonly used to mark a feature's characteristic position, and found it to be 146.5 yr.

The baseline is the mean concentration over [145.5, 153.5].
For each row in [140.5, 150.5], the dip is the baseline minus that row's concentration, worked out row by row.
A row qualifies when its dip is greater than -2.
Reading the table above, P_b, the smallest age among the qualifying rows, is 143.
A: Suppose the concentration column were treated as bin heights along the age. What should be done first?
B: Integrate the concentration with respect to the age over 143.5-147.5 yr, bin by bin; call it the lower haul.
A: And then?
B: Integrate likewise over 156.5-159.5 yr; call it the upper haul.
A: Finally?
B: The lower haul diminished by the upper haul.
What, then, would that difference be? 248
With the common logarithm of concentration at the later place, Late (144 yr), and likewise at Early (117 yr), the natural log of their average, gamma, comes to 0.857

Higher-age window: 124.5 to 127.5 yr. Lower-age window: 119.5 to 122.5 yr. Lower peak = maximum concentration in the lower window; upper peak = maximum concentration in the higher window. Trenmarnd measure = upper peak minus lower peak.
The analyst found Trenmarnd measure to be -27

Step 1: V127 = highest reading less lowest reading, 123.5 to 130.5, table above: 69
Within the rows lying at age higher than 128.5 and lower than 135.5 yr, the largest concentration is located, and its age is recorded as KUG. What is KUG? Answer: 131 yr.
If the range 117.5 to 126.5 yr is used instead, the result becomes 122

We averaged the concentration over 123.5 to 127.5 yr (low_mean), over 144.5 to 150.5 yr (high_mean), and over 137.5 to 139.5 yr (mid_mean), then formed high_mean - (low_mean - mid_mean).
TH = 178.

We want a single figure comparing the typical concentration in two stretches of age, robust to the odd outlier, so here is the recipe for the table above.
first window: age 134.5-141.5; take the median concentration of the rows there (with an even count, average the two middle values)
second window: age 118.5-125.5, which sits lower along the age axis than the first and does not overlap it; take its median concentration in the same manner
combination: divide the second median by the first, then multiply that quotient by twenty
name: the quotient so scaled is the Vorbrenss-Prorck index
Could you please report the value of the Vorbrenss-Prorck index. 25.8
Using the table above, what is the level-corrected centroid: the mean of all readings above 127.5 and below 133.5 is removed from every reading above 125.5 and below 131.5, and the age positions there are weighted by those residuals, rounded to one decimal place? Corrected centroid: 126.8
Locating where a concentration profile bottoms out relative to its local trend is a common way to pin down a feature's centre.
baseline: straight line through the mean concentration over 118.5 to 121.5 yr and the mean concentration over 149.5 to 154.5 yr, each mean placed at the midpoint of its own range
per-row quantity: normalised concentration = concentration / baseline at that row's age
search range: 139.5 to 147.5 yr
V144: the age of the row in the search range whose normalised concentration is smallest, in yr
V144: 140 yr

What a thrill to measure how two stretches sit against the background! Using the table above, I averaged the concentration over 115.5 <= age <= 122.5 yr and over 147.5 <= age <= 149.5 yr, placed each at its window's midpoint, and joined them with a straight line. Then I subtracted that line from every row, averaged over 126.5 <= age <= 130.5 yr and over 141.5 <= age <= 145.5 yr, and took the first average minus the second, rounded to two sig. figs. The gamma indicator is -30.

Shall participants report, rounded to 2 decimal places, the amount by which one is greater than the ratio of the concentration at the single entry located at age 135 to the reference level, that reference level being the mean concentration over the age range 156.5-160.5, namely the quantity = 0.11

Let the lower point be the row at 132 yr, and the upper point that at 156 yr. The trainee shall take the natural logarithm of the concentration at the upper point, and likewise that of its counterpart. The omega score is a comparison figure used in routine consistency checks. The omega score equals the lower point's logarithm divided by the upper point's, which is 0.972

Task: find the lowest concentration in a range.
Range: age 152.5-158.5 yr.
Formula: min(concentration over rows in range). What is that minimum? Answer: 196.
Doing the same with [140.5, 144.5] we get 218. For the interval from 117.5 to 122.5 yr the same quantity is 227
